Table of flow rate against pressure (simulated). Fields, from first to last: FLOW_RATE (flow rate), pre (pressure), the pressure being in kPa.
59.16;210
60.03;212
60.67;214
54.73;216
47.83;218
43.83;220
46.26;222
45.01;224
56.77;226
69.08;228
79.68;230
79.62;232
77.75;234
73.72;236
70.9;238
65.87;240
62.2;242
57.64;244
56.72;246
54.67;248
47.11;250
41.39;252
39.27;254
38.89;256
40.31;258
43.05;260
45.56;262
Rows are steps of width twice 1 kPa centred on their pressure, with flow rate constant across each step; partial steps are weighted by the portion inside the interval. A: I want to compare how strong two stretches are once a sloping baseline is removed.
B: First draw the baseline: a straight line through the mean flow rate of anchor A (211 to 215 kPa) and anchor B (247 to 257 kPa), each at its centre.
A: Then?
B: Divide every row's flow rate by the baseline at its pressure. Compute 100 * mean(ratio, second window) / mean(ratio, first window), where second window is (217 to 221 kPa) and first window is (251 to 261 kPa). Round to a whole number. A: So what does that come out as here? 83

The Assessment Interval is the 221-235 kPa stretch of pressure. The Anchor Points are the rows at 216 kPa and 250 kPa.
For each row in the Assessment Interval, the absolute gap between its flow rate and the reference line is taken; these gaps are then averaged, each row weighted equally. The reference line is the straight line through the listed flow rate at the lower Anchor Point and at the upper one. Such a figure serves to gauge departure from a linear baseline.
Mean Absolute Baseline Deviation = 17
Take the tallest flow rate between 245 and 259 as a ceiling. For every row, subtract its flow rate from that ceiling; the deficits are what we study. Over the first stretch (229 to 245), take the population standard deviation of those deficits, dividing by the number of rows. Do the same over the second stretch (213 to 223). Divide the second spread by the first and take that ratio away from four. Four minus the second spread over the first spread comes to 3.2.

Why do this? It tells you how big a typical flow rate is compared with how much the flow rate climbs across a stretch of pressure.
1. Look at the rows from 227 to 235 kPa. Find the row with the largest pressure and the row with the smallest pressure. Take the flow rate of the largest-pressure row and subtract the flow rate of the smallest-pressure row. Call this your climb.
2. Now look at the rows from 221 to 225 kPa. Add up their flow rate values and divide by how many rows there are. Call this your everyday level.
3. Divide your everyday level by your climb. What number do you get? 5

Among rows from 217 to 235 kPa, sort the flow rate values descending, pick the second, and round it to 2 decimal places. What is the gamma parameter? 79.62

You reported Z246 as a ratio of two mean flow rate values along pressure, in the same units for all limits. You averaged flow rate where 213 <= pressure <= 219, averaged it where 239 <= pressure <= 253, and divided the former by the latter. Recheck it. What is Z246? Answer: 0.99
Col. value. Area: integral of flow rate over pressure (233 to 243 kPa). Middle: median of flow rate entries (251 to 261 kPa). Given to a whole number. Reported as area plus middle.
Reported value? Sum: 741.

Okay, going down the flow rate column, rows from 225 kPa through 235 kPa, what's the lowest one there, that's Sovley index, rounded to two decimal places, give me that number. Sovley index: 56.77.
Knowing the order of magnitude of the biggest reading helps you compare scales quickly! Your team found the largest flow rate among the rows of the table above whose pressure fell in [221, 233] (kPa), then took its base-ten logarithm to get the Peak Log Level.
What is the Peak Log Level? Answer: 1.90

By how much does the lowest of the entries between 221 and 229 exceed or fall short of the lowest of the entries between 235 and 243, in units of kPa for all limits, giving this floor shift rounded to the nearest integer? -17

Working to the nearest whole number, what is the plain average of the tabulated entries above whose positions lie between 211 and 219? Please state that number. 56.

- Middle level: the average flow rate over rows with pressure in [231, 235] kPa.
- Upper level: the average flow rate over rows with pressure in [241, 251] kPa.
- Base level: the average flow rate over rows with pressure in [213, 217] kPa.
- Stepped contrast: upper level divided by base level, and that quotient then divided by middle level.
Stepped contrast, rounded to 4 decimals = 0.0123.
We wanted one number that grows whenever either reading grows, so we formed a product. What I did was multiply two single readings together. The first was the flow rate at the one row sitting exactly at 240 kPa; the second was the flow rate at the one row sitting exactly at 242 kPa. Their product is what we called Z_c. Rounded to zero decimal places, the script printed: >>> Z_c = 4097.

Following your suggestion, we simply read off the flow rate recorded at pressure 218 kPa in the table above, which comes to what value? 47.83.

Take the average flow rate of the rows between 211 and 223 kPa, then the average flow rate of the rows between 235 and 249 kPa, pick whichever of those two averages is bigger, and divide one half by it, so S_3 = 0.0079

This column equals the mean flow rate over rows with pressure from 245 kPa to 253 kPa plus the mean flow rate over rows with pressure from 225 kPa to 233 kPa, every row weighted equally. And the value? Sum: 121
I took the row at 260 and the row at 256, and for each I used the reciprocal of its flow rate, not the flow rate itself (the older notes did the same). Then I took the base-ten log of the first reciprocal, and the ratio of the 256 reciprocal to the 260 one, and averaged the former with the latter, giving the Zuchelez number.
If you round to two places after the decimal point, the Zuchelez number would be -0.26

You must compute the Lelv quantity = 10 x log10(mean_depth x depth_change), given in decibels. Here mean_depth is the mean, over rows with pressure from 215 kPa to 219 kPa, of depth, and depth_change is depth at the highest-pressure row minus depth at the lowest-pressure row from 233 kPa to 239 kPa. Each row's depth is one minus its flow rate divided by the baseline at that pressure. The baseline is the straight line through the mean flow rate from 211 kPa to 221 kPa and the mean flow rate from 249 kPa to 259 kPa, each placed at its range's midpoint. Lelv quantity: -24.5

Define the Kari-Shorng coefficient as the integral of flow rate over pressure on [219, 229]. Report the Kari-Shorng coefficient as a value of 522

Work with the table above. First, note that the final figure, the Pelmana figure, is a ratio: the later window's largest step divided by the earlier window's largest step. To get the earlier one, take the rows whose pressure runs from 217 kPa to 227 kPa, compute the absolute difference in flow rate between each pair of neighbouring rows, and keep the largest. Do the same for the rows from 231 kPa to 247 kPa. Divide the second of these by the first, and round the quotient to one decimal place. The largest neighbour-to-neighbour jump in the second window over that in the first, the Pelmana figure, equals 0.4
